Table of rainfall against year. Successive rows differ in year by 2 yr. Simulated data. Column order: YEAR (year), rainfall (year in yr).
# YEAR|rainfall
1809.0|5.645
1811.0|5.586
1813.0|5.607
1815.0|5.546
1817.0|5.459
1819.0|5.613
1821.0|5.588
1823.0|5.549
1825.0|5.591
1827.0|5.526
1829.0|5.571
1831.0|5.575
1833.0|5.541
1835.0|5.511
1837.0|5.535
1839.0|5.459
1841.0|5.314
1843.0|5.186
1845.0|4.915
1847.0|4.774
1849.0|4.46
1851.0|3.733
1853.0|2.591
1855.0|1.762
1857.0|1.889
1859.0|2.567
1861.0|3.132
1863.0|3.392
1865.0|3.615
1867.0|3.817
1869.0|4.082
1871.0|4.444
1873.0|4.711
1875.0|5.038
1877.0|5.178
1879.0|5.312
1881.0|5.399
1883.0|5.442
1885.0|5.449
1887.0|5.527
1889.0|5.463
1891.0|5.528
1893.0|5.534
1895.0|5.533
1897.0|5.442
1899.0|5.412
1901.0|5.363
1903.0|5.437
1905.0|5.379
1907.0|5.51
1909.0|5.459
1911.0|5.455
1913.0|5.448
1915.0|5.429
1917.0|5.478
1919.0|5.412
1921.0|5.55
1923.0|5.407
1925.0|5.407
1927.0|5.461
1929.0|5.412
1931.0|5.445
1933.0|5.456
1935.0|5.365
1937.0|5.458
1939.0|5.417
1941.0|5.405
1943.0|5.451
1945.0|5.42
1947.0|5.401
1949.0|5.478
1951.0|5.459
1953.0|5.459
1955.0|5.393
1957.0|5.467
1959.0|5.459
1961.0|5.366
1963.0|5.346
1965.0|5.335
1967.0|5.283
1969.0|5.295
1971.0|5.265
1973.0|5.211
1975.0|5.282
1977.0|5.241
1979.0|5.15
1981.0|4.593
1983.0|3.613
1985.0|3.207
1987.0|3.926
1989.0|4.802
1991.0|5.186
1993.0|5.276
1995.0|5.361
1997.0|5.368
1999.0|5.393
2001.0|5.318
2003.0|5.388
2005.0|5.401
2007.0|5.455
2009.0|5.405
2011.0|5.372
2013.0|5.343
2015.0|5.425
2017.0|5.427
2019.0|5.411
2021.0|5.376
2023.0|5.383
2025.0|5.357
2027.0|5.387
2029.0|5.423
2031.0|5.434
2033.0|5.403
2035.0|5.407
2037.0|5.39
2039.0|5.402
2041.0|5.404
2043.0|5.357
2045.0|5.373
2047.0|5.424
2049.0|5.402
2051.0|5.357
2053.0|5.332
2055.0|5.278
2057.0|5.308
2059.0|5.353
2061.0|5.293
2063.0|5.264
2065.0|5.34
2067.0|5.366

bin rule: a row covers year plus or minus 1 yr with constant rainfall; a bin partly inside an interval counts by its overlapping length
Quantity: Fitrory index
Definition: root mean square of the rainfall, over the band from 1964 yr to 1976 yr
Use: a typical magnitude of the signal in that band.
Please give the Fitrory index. 5.28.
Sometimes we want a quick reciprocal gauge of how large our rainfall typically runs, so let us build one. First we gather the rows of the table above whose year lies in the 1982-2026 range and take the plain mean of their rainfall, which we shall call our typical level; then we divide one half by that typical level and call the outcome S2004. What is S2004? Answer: 0.0980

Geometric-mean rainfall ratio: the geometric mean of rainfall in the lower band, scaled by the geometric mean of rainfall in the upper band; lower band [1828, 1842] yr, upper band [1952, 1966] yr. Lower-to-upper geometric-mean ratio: 1.02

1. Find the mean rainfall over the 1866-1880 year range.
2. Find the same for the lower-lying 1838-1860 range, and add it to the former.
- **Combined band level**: 8.5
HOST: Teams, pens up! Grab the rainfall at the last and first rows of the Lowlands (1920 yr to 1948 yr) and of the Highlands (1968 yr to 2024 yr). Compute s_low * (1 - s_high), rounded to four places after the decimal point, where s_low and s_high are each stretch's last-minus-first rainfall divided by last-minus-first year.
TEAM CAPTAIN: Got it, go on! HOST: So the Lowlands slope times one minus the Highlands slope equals -0.0057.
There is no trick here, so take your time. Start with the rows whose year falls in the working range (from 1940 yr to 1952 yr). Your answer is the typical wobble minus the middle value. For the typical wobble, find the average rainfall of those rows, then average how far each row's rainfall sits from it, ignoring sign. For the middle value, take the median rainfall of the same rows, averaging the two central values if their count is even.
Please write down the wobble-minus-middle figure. -5.41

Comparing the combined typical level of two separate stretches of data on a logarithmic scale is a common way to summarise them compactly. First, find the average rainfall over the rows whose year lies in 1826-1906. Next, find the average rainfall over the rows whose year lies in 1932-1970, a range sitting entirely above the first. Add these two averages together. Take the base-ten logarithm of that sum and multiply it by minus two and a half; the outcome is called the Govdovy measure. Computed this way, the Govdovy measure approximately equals -2.52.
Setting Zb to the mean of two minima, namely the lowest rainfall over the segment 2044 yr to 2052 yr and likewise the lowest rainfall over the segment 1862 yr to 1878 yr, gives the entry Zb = 4.4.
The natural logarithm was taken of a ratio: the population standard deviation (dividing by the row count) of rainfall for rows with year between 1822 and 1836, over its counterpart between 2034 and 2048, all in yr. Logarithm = 0.2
